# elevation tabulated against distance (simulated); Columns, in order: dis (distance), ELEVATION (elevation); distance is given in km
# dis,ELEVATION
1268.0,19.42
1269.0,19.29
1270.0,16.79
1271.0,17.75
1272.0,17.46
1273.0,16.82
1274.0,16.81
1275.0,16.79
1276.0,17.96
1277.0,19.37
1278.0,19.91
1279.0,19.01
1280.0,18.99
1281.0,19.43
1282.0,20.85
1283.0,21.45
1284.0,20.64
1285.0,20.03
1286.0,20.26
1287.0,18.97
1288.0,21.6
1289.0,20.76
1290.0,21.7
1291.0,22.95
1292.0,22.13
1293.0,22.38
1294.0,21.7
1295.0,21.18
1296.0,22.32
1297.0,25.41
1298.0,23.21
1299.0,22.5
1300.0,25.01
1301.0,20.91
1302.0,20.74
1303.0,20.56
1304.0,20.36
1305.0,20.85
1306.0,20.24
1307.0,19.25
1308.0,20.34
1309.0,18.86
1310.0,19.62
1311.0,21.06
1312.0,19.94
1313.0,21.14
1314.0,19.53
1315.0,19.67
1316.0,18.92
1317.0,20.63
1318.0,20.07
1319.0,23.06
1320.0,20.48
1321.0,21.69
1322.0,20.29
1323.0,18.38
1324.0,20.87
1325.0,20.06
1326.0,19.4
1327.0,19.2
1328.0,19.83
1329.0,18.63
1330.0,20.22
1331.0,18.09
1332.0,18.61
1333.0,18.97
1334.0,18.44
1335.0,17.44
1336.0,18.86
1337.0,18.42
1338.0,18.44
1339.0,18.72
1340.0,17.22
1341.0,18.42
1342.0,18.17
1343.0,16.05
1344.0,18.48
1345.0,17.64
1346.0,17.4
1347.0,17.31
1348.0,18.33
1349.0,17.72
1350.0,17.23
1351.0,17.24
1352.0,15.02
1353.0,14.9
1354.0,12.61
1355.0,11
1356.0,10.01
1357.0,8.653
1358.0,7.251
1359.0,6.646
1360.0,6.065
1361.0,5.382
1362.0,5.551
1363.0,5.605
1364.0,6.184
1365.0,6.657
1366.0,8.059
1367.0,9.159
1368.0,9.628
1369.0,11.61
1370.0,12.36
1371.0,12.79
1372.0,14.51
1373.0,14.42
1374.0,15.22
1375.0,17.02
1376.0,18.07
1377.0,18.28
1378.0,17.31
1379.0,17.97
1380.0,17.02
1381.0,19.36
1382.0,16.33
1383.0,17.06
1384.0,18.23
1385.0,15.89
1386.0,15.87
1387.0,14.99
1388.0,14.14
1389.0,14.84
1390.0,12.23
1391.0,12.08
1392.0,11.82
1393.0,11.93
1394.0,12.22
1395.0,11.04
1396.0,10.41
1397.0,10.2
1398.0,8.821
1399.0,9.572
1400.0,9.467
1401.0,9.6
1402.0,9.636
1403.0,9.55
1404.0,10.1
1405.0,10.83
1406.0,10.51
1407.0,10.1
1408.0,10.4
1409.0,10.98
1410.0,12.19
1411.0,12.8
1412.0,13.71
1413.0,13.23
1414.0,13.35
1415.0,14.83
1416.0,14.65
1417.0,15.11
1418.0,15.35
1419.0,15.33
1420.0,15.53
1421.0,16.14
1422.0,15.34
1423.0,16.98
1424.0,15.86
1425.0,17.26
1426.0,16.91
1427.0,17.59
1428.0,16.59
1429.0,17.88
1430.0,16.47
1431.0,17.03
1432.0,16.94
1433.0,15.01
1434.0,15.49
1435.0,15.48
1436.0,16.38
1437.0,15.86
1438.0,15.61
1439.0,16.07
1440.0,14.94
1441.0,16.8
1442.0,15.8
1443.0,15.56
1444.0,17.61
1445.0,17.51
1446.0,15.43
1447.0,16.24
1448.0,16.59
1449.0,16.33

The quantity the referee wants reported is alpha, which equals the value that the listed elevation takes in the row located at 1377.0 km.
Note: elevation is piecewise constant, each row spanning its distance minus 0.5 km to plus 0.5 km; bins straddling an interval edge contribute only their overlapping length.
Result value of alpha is 18.28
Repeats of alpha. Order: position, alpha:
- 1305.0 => 20.85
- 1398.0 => 8.821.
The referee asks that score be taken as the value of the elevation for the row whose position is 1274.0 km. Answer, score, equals 16.81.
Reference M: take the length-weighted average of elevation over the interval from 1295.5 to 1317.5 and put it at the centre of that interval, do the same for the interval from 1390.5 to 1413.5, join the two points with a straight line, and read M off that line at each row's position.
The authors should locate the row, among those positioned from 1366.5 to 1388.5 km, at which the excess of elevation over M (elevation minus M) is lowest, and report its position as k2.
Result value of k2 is 1367.0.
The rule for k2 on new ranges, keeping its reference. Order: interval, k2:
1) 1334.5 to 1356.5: 1356.0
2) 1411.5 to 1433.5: 1413.0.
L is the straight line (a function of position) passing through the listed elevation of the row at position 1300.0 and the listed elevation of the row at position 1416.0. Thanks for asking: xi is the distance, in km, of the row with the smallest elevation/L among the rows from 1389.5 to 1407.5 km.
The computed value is 1398.0 km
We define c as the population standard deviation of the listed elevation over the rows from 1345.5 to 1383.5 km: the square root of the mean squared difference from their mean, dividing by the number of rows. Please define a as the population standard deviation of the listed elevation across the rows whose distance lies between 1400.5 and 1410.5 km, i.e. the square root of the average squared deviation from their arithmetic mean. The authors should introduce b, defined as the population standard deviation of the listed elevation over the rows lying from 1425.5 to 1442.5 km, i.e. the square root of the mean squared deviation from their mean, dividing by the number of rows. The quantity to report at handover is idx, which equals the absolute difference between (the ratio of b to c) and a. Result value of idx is 0.59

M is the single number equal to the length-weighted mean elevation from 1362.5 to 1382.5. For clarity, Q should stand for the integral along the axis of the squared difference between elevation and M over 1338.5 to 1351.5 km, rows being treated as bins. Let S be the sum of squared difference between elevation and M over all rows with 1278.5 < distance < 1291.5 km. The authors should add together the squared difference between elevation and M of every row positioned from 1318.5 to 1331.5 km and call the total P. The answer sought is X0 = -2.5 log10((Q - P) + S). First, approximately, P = 595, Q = 248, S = 679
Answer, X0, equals -6.3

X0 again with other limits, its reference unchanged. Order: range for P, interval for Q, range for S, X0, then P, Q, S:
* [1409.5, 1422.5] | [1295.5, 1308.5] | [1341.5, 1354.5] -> -7.6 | 32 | 937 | 185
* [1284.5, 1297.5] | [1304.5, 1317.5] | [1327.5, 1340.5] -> -3.4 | 918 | 578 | 363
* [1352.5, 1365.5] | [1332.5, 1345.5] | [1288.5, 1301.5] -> -7.4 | 461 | 297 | 1100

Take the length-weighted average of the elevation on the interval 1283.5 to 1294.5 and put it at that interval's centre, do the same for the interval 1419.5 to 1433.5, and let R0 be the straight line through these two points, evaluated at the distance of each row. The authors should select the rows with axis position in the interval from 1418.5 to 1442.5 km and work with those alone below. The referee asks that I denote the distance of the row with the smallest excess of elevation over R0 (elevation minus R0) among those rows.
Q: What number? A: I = 1419.0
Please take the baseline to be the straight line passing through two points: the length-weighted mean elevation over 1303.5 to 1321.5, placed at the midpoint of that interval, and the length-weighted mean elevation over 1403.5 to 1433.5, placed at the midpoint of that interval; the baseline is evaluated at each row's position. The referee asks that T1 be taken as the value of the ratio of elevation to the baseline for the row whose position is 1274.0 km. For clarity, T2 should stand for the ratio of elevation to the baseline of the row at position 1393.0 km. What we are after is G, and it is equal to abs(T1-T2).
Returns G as 0.0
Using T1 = 0.75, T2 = 0.75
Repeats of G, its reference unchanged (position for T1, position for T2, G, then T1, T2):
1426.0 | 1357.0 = 0.7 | 1.20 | 0.48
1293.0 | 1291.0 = 0.0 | 1.05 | 1.07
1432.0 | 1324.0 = 0.2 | 1.23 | 1.06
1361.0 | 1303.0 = 0.7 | 0.30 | 0.99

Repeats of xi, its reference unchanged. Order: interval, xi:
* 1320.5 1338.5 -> 1335.0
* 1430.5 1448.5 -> 1433.0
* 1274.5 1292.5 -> 1275.0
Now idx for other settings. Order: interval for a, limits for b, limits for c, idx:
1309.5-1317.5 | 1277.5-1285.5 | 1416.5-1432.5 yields 0.23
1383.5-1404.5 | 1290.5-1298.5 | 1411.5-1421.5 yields 1.30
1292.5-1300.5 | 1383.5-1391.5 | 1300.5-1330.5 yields 0.57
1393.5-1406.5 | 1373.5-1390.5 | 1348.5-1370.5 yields 0.41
